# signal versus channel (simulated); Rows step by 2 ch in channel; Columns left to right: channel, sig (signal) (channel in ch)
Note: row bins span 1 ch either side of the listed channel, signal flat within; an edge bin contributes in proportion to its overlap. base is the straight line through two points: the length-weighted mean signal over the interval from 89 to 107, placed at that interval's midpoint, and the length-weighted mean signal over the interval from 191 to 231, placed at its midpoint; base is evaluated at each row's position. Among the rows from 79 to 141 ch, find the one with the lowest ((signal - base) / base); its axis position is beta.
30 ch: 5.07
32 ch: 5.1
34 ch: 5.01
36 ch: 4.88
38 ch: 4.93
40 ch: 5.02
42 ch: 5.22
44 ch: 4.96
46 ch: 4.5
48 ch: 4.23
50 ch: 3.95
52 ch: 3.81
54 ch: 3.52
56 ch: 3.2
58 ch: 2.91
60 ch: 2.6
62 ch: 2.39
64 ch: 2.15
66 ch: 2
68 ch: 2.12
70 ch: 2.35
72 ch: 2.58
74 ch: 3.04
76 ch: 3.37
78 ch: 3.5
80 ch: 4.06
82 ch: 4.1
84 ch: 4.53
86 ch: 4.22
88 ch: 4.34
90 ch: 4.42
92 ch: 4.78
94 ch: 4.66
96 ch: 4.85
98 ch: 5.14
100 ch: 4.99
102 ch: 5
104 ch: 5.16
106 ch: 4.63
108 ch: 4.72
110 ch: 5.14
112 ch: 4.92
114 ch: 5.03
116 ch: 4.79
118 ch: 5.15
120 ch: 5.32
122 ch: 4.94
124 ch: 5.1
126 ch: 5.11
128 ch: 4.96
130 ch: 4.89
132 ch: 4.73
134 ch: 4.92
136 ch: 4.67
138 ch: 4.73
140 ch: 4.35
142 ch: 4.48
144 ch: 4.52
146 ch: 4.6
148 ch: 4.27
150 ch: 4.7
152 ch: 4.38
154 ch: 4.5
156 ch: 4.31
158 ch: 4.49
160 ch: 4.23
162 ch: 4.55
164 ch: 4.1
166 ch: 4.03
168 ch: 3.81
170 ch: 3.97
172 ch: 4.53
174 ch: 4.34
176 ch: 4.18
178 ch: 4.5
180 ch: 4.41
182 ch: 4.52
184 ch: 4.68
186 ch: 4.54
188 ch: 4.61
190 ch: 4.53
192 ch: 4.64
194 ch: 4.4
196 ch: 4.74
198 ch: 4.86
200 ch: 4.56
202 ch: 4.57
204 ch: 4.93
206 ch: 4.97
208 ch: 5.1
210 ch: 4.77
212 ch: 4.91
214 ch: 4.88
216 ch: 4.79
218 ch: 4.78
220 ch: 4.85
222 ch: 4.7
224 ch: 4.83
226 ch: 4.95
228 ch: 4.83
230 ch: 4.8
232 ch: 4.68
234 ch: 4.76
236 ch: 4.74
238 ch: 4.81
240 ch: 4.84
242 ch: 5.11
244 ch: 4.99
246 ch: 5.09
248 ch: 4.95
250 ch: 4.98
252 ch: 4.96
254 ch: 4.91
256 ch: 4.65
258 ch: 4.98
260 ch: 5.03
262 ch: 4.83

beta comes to 80 ch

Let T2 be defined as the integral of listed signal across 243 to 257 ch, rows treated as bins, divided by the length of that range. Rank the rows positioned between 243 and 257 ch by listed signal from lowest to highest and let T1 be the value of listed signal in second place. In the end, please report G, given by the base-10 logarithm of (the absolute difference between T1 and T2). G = -1.6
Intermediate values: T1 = 4.91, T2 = 4.9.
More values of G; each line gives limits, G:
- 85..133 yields -0.3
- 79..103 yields -0.3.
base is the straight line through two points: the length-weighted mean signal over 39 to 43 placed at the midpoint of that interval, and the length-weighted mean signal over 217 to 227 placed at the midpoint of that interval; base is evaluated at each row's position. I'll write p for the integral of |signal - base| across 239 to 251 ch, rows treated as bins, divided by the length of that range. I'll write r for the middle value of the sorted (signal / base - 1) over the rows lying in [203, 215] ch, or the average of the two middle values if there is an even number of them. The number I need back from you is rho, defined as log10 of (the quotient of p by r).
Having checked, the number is 1.1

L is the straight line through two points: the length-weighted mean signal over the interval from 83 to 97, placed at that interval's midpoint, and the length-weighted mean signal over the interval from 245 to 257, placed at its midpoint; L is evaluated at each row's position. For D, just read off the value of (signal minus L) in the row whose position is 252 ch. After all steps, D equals 0.0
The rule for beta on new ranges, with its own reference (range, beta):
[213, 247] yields 232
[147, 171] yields 168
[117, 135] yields 132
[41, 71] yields 66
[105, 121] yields 106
